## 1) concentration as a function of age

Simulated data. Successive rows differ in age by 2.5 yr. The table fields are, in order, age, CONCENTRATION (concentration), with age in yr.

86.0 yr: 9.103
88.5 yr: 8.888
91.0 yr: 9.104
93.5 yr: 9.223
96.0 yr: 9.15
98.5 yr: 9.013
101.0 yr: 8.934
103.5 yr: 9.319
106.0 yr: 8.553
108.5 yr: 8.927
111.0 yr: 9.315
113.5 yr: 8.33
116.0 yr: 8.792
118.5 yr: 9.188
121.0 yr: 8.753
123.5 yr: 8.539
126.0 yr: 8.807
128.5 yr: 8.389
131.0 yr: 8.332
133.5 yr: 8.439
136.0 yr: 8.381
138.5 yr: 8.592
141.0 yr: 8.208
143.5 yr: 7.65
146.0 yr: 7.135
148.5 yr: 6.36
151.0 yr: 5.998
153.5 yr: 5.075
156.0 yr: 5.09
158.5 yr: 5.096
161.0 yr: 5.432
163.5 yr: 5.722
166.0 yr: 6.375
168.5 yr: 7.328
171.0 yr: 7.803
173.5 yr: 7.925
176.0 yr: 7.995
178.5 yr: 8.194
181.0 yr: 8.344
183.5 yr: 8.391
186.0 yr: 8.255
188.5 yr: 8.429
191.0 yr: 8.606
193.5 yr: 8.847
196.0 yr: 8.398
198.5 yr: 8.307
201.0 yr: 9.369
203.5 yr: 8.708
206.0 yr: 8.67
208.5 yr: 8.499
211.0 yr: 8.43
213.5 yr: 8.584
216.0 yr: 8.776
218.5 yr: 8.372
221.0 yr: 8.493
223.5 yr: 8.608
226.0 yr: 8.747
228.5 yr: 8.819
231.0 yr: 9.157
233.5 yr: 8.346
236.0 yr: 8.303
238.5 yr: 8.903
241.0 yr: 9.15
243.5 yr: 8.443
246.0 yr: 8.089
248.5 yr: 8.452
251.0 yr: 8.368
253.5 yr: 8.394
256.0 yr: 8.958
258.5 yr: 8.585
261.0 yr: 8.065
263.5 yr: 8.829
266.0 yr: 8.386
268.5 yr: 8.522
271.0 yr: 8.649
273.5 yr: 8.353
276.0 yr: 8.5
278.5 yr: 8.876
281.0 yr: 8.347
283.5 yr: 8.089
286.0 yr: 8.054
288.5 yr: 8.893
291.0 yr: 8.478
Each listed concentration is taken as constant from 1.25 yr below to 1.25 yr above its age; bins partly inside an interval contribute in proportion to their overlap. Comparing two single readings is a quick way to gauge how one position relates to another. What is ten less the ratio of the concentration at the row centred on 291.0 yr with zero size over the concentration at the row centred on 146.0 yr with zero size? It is 8.81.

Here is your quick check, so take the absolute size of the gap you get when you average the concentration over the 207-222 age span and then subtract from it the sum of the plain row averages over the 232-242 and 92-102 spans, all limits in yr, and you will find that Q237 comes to 9.2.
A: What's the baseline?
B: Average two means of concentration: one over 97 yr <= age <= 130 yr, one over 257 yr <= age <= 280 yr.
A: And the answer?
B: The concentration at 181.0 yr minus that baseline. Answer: -0.34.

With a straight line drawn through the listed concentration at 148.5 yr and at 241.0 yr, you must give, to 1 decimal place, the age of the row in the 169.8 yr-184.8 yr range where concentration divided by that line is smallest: 171.0 yr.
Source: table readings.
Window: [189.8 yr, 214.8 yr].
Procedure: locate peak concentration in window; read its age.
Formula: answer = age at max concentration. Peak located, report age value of 201.0 yr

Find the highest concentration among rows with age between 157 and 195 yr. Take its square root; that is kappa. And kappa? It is 2.97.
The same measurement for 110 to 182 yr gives 3.05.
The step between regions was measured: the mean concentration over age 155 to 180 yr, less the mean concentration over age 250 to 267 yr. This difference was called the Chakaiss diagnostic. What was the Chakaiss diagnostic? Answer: -1.8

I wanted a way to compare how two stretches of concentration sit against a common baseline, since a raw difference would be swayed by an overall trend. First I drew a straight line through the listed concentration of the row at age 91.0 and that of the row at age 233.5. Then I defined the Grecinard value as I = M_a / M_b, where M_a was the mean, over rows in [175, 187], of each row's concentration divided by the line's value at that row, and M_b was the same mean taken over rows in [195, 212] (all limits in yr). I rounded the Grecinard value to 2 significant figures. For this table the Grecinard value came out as 0.94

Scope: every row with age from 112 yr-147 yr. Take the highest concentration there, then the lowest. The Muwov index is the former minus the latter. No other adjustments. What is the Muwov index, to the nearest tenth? 2.1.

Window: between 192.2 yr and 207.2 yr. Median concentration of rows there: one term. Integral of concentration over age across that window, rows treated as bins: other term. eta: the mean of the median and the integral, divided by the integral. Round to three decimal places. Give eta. 0.533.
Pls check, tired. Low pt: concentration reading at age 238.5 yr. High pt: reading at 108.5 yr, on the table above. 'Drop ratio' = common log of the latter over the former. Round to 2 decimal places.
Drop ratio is 0.00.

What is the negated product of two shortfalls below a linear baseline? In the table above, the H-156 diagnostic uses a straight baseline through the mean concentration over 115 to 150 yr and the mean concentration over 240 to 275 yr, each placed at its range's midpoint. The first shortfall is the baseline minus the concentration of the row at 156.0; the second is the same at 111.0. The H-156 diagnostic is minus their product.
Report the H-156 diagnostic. 3.6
